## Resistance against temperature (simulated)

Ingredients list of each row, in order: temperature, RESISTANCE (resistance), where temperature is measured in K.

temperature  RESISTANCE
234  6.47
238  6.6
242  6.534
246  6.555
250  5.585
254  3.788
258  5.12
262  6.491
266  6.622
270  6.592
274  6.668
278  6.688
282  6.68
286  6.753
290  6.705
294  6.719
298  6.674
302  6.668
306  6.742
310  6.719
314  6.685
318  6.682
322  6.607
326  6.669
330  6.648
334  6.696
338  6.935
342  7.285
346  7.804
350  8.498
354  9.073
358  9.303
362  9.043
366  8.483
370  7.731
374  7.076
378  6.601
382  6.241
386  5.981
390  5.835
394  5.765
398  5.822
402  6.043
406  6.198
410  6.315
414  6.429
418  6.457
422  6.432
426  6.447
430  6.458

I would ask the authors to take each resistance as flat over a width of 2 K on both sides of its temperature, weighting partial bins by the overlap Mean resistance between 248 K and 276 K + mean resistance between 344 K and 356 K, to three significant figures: 14.3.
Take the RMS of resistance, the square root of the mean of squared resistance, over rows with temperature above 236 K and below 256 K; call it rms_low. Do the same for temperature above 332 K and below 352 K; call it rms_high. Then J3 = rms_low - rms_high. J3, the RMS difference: -1.6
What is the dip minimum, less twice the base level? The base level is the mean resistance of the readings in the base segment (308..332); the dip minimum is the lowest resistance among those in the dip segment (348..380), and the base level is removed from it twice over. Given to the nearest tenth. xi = -6.7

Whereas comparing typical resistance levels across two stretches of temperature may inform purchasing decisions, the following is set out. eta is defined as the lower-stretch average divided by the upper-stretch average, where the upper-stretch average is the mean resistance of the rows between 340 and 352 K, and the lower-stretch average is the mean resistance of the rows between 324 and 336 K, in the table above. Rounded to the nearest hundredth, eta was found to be 0.85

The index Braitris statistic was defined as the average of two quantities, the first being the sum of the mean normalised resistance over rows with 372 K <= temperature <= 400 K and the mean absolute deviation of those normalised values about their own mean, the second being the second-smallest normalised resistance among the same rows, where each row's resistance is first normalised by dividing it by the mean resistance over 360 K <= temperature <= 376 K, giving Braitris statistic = 0.767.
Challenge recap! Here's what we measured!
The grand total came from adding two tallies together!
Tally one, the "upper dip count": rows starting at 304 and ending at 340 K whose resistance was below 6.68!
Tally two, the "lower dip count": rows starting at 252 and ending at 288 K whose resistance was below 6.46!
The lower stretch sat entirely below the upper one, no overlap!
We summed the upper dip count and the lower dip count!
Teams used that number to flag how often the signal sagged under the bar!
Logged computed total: 5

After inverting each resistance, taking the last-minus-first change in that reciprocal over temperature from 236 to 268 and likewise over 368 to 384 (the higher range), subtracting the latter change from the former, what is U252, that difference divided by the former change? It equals 62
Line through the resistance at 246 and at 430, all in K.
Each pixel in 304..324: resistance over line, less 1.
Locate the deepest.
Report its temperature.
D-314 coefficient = 322 K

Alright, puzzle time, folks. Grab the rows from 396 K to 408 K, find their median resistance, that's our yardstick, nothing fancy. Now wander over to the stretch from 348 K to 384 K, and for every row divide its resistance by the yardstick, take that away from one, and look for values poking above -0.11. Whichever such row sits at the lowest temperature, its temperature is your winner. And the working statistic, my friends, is 378 K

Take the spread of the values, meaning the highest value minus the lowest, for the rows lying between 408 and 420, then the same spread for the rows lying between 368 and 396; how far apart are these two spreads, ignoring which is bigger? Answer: 1.8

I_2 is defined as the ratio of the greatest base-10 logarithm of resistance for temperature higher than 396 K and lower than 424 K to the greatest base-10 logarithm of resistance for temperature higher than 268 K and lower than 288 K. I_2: 0.98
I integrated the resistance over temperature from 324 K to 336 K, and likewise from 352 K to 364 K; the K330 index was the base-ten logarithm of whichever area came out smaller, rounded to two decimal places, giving 1.90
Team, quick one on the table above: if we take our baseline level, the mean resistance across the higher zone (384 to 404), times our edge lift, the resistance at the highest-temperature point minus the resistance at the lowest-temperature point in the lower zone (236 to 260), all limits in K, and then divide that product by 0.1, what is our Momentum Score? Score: -87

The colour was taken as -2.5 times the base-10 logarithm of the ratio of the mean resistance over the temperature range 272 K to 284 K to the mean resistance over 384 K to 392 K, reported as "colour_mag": -0.13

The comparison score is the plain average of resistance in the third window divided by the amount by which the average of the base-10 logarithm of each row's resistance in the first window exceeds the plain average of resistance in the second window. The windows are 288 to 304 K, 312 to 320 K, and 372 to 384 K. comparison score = -1.13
